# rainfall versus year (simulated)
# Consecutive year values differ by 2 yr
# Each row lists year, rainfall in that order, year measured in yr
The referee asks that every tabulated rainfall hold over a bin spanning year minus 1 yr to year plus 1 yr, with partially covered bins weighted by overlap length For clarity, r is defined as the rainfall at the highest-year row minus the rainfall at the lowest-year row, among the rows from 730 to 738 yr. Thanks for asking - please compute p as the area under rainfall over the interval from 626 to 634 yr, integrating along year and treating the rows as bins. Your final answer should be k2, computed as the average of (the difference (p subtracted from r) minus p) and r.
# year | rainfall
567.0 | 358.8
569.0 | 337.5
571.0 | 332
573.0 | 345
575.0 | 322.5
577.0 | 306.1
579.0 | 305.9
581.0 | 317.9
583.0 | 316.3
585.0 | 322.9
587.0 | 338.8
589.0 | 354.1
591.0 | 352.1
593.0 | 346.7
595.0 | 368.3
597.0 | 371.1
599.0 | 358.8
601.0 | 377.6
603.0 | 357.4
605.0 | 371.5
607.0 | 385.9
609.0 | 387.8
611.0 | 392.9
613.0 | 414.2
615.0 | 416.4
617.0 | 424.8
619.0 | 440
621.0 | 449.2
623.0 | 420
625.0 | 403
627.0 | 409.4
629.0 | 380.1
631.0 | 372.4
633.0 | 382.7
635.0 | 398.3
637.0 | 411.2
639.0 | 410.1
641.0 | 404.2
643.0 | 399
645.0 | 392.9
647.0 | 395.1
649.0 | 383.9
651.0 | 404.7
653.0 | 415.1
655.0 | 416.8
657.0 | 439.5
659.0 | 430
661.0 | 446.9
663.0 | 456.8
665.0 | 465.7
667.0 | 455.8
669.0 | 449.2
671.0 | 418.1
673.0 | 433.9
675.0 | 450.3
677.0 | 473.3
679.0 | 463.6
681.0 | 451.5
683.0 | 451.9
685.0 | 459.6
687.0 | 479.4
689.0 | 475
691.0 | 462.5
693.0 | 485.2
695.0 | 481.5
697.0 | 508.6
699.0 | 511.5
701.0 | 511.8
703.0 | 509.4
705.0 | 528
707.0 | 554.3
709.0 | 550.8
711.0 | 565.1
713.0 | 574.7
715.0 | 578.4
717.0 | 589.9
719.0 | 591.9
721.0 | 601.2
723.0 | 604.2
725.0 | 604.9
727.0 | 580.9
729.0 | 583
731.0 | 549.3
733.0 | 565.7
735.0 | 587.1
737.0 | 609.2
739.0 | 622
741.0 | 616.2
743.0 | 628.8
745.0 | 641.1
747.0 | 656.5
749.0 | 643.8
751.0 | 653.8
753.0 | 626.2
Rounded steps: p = 3089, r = 60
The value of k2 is -3029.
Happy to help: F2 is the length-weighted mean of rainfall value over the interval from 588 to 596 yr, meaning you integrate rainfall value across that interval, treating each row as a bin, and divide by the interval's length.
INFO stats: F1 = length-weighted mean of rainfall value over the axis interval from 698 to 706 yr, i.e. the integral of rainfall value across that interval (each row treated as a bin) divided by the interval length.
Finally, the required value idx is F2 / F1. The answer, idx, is 0.69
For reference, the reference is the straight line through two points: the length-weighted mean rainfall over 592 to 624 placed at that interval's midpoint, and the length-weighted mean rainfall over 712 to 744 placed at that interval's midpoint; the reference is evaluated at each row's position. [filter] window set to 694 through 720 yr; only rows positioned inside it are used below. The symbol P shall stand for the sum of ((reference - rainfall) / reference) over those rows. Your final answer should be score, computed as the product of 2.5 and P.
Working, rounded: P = 0.4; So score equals 0.9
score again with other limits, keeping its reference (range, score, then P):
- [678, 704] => 3.1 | 1.2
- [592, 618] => 0.5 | 0.2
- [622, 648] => 2.9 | 1.2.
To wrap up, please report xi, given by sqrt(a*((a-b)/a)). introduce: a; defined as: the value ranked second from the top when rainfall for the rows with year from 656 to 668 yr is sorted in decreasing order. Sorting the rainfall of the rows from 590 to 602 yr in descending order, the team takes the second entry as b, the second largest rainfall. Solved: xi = 9.3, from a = 456.8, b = 371.1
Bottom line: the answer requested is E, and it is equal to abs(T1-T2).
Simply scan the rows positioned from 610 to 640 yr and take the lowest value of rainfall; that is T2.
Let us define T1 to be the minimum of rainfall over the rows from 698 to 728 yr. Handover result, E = 137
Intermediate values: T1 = 509.4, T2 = 372.4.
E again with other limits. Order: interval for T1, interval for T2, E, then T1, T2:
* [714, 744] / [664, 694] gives 131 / 549.3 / 418.1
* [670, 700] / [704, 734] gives 110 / 418.1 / 528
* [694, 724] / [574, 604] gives 176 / 481.5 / 305.9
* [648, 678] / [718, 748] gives 165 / 383.9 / 549.3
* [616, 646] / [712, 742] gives 177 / 372.4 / 549.3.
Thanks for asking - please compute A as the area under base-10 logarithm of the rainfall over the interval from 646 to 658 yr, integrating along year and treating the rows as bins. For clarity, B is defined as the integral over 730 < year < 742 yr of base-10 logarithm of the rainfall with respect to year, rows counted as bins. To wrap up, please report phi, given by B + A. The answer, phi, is 64.6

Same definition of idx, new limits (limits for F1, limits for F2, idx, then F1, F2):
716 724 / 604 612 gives 0.64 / 597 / 385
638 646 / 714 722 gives 1.47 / 402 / 590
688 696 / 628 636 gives 0.81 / 476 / 383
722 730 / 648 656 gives 0.68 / 593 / 405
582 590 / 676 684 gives 1.38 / 333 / 460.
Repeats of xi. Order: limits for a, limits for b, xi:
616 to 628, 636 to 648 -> 5.5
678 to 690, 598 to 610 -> 9.4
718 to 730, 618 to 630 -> 12.8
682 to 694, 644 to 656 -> 8.0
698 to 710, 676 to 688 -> 8.8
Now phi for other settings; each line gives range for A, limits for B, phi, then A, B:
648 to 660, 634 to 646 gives 62.7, 31.4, 31.3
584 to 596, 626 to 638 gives 61.6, 30.5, 31.1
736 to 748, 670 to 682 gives 65.4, 33.6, 31.8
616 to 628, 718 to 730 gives 64.8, 31.5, 33.3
